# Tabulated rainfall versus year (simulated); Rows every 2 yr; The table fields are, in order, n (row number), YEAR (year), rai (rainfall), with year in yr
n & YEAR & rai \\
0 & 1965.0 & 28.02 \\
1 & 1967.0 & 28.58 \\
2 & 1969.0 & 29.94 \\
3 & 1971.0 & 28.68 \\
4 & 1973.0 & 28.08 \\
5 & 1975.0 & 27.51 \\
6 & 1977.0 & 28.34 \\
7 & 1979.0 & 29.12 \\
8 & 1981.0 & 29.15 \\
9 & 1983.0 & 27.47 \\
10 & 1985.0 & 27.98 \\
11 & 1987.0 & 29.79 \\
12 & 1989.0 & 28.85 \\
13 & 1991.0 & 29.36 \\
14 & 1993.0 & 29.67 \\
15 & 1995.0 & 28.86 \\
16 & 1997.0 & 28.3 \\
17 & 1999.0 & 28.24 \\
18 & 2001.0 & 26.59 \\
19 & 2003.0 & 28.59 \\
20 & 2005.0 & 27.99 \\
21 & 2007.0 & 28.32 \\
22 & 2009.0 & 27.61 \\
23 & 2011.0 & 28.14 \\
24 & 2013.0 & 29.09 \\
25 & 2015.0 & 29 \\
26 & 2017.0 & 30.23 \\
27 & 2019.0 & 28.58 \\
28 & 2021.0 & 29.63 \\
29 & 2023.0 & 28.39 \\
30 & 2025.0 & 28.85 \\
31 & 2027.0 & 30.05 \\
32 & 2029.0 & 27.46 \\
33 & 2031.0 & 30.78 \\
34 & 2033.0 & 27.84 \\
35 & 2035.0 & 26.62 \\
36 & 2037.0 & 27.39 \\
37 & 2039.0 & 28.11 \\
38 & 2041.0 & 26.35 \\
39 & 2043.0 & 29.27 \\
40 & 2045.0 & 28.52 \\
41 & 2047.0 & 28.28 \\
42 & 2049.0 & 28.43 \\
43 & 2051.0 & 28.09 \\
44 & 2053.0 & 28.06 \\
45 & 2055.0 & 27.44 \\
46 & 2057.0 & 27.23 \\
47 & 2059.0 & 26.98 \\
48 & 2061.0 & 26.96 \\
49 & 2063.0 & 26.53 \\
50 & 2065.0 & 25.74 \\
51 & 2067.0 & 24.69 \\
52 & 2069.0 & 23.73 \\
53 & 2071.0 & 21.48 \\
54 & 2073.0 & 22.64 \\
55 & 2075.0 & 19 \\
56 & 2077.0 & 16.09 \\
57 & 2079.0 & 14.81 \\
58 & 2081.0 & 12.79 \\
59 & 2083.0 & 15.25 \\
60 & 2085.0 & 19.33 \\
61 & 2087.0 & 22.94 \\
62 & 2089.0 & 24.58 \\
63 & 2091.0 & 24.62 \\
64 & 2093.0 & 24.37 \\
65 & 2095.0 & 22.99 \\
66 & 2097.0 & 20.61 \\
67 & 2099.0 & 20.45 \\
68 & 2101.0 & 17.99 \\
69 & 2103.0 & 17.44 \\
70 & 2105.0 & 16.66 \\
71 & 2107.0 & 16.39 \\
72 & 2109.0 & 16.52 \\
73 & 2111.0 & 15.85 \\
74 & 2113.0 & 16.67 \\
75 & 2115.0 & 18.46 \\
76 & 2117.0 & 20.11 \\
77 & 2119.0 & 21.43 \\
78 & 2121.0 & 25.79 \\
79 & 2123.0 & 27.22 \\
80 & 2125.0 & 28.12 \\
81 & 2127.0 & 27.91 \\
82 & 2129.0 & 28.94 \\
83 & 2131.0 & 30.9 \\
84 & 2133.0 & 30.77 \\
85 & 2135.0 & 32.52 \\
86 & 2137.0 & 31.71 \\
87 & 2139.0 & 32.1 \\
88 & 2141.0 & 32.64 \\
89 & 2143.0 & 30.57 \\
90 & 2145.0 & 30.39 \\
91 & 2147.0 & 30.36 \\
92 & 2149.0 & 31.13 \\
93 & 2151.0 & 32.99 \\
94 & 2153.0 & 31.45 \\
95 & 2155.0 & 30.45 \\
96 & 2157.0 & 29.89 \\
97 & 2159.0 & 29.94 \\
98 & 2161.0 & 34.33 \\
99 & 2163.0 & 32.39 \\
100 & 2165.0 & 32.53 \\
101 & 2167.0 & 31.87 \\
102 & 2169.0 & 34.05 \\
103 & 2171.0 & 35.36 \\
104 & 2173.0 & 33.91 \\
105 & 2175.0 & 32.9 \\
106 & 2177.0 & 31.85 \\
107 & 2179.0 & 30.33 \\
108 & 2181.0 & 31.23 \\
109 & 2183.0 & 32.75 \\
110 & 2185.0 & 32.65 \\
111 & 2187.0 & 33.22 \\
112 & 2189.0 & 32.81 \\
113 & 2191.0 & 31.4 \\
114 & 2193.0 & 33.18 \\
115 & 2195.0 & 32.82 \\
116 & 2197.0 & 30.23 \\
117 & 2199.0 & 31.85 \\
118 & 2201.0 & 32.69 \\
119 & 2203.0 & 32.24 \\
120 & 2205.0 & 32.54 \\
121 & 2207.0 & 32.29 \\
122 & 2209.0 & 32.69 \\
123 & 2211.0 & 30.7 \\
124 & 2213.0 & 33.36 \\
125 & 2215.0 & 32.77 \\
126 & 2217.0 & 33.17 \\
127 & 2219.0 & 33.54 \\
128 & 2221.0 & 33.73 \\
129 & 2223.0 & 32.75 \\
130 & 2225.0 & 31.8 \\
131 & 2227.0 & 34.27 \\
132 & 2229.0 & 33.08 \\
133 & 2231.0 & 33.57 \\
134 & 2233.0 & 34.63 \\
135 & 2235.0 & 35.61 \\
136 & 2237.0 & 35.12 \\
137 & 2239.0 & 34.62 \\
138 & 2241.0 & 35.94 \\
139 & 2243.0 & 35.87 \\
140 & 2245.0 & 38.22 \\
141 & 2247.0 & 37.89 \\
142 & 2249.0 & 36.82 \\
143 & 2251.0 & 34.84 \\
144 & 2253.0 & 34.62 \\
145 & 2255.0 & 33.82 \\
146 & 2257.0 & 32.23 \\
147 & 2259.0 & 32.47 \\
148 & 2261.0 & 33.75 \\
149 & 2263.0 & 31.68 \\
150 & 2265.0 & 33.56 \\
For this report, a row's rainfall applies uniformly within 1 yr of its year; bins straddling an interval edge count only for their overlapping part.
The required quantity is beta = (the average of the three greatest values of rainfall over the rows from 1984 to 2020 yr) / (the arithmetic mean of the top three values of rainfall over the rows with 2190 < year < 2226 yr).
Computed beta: 0.89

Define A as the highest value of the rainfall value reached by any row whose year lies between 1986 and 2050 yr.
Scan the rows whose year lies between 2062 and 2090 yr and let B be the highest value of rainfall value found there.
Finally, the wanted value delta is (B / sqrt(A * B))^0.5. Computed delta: 0.96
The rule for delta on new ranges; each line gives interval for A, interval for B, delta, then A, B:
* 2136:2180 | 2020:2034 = 0.97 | 35.36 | 30.78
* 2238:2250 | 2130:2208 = 0.98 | 38.22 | 35.36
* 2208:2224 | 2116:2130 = 0.96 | 33.73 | 28.94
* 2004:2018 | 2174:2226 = 1.03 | 30.23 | 33.73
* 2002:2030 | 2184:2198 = 1.02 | 30.23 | 33.22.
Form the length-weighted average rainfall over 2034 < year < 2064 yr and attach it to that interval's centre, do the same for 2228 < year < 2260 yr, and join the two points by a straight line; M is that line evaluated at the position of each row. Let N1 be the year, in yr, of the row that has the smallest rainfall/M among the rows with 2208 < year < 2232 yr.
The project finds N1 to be 2211.0 yr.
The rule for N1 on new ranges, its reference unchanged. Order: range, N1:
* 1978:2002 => 2001.0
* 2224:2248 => 2225.0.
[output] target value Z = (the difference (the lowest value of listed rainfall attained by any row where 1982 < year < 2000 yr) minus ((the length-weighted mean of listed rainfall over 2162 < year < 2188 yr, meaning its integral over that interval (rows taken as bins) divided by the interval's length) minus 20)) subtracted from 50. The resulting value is 35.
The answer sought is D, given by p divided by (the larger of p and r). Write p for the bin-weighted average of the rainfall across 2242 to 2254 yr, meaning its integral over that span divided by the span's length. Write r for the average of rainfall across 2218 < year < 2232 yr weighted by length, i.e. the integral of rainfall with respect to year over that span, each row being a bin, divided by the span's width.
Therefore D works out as 1.00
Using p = 36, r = 33.2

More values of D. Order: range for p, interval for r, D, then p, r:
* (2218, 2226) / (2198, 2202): 1.00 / 33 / 32.3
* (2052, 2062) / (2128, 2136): 0.89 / 27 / 30.8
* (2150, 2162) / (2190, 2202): 0.98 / 32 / 32.0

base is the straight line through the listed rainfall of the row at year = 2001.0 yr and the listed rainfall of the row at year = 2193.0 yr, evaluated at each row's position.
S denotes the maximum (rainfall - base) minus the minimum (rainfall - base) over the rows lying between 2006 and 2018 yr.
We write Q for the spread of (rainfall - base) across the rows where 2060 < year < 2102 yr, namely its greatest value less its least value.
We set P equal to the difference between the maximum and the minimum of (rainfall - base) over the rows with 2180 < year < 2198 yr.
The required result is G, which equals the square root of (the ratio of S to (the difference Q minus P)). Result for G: 0.45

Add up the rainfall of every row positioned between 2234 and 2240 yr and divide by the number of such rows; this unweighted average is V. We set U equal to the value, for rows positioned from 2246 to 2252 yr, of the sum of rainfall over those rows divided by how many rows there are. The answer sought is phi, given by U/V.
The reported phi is 1.0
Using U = 36.5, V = 35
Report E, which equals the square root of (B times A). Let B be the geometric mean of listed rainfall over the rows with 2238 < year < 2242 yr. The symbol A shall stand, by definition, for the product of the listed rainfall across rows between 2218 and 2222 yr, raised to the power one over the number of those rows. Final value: 34.4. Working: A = 34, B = 35.3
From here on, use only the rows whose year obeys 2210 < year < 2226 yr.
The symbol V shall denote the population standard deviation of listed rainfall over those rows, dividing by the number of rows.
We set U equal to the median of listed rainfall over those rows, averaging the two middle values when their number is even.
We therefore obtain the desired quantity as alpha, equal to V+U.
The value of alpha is 34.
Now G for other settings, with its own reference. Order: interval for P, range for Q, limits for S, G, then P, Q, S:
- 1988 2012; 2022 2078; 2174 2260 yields 0.70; 3.4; 16.3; 6.4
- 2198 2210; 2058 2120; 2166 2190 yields 0.61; 0.8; 14.9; 5.3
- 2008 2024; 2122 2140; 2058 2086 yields 2.42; 2.3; 4.9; 14.9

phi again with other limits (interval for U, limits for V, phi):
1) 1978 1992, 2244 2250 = 0.8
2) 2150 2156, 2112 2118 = 1.7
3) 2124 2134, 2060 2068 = 1.1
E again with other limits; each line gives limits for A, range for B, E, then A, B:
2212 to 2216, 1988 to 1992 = 31.0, 33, 29.1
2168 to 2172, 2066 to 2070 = 29.0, 35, 24.2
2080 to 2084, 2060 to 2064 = 19.3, 14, 26.7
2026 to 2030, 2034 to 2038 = 27.9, 29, 27.0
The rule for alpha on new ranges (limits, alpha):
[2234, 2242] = 36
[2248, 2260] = 36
